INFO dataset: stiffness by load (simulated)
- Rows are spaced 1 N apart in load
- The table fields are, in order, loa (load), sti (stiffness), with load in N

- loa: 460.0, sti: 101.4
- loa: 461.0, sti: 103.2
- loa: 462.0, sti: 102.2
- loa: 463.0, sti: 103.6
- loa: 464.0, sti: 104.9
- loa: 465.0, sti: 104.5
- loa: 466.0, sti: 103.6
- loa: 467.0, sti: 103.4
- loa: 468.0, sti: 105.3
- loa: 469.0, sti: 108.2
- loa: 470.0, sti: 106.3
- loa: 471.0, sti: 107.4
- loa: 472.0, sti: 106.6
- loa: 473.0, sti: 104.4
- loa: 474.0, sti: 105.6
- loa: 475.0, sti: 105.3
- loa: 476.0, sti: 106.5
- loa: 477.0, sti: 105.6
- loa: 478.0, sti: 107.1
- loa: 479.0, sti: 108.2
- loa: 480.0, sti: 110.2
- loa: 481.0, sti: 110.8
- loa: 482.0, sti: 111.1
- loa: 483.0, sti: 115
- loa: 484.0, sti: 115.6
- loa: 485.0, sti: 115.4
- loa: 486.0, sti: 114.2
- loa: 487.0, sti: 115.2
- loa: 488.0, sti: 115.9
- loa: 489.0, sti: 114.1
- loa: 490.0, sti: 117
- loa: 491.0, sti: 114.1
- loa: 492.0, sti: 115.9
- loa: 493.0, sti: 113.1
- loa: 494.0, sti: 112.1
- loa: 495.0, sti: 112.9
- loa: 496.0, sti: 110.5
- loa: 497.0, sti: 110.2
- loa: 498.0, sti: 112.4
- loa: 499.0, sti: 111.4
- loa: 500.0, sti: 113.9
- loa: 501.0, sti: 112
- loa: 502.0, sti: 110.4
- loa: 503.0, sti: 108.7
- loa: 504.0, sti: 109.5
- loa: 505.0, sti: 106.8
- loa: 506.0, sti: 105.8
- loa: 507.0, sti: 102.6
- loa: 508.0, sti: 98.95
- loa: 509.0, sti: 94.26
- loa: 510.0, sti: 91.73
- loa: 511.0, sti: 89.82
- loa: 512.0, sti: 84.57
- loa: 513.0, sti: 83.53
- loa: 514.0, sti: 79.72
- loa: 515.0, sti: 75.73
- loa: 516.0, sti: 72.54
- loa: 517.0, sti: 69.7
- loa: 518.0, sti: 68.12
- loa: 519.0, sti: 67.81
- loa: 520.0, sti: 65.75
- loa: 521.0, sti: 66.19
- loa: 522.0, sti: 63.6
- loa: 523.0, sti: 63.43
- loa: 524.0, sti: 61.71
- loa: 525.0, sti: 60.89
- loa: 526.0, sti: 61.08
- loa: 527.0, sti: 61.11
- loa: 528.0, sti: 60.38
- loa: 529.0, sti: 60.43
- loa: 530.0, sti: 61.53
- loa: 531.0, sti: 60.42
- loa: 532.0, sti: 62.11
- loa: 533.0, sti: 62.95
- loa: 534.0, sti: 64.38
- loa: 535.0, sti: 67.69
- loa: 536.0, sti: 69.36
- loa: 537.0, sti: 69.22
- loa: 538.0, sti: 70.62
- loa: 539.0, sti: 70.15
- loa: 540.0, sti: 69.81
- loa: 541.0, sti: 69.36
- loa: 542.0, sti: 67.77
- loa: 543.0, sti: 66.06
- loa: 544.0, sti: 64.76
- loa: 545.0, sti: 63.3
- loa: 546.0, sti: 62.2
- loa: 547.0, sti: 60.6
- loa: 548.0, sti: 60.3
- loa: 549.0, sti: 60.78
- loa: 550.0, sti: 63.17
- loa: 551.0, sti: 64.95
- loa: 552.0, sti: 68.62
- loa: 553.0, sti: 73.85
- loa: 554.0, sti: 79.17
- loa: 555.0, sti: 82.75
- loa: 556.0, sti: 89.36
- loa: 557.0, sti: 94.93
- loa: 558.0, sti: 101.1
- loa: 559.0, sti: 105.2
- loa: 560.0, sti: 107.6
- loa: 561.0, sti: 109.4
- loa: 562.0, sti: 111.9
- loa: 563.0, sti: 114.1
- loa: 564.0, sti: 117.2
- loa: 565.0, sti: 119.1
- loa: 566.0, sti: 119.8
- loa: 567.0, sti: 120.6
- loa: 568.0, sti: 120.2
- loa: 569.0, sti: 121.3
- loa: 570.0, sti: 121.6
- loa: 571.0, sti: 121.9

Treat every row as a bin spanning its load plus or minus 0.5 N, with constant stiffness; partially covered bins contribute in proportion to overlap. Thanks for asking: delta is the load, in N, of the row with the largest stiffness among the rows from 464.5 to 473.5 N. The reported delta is 469.0 N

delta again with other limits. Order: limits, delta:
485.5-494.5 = 490.0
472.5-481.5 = 481.0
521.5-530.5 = 522.0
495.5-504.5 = 500.0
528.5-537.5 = 536.0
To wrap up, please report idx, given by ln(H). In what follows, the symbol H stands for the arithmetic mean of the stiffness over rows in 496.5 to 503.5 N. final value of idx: 4.71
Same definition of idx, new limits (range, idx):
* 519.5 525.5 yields 4.15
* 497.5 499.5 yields 4.72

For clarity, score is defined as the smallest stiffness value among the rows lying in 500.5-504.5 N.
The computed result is 108.7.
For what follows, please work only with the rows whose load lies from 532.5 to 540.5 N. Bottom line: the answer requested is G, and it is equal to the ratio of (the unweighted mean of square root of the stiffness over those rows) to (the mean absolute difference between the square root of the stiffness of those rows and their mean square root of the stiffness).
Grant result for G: 60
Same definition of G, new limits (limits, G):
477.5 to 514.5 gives 28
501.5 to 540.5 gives 11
